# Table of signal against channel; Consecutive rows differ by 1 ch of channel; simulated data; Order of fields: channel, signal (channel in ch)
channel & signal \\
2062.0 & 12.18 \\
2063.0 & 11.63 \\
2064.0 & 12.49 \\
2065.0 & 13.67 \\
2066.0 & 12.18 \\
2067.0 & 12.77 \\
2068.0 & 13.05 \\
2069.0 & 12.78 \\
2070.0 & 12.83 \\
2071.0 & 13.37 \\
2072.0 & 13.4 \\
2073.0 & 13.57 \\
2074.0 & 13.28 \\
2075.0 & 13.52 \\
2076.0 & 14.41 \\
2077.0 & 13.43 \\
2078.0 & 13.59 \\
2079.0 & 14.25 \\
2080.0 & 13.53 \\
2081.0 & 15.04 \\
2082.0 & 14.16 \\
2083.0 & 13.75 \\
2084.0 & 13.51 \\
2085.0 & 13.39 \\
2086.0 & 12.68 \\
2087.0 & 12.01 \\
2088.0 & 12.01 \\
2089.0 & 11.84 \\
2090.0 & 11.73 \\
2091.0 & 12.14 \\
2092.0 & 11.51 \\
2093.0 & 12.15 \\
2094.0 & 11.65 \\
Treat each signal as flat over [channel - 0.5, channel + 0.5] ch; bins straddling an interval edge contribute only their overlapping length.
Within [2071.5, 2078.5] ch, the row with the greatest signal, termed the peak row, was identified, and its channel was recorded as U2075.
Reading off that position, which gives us 2076.0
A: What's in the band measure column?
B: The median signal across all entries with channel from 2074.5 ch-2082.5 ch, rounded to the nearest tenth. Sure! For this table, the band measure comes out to 13.9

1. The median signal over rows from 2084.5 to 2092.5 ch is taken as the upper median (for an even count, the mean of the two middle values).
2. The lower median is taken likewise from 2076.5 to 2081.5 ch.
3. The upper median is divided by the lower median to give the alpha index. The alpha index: 0.88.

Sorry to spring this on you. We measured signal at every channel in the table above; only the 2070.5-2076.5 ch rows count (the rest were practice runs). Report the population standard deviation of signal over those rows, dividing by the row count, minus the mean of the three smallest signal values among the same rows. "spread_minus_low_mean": -13.0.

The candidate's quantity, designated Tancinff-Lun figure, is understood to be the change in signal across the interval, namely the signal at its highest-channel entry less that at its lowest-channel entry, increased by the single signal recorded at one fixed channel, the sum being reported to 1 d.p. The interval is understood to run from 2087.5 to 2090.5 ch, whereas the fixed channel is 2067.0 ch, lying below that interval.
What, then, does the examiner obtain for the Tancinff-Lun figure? 12.5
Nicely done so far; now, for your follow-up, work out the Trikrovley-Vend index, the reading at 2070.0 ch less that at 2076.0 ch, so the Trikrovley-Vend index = -1.6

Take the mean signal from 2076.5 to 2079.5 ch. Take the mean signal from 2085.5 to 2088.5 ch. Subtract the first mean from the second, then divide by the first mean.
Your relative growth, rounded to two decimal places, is -0.11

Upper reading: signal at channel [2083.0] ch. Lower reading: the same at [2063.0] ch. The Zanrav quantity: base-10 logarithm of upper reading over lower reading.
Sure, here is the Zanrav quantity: 0.073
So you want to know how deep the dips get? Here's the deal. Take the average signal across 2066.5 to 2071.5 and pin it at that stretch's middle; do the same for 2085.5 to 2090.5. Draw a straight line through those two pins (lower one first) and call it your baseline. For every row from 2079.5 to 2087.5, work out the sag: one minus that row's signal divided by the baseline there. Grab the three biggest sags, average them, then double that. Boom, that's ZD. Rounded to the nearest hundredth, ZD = -0.08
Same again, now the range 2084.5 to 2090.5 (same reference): 0.03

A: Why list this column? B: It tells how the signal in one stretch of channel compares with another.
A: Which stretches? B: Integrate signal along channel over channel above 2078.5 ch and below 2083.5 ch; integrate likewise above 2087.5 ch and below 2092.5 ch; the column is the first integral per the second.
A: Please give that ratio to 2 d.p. 1.19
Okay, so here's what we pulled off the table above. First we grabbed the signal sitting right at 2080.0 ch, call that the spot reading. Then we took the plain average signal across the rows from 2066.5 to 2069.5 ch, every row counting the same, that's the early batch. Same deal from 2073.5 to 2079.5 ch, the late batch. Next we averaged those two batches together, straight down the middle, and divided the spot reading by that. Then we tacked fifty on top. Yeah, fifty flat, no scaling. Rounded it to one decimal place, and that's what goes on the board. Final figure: 51.0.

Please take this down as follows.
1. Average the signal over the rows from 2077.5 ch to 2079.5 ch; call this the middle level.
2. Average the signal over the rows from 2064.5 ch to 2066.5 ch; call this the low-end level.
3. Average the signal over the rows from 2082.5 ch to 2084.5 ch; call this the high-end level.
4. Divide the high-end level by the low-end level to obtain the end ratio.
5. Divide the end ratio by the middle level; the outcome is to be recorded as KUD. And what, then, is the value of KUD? 0.076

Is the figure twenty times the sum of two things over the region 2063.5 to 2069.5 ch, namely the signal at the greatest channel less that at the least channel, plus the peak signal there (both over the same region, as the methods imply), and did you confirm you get 279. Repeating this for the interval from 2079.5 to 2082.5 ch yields 313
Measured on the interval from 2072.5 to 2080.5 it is 287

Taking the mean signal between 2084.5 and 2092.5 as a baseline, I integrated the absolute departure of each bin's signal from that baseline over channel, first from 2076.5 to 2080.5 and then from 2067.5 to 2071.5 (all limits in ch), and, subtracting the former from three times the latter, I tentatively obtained 4.0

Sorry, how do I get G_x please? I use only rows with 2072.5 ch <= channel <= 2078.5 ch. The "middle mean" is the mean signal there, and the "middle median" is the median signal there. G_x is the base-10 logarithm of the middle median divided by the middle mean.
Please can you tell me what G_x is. -0.003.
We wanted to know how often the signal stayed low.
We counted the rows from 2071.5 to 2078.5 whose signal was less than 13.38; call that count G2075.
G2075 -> 1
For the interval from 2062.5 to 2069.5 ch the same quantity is 6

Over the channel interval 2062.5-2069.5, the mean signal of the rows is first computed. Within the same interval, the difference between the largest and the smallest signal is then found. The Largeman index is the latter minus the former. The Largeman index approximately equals -10.6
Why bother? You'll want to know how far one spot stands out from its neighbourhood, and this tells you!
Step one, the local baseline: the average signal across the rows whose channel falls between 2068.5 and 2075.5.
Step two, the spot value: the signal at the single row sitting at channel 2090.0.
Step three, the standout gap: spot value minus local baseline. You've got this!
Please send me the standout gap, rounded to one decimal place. -1.5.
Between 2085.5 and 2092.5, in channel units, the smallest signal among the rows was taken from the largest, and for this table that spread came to 1.17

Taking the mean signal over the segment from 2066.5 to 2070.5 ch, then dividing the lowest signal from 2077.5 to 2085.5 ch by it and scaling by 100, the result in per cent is 104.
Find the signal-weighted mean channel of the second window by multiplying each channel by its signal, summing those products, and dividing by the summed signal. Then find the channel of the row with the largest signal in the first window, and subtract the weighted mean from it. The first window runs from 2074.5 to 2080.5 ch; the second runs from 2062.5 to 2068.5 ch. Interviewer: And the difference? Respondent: 10.5 ch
